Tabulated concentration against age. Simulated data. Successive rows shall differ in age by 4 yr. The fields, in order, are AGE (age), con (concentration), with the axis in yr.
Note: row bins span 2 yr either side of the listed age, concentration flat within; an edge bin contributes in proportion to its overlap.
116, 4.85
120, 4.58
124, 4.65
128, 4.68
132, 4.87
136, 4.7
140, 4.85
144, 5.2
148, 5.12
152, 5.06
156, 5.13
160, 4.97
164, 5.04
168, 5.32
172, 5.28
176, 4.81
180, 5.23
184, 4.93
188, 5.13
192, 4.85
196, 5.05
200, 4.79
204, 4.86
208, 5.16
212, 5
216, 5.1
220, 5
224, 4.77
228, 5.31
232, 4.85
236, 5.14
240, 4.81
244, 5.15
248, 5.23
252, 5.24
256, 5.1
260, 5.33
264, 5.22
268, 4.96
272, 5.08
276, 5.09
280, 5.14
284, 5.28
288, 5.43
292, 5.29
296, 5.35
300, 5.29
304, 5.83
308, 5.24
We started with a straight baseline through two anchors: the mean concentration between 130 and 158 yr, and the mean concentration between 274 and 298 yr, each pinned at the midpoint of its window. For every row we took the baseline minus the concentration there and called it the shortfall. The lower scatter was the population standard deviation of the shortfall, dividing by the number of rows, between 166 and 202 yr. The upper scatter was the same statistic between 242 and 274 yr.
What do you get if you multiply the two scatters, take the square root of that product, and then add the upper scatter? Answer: 0.273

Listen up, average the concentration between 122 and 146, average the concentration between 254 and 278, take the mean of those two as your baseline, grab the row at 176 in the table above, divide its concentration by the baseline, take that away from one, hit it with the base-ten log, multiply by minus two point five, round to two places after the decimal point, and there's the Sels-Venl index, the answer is 3.68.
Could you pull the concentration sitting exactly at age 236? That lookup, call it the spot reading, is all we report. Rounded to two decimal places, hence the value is 5.14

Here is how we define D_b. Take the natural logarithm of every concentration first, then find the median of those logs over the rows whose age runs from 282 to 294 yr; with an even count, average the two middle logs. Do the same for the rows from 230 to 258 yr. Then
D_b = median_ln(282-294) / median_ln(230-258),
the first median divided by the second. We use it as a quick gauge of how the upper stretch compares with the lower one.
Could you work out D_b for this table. 1.02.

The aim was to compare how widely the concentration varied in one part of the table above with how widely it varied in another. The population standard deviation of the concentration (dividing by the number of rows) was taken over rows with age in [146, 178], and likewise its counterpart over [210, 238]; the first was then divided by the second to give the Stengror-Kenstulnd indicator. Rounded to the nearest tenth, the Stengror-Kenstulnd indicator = 0.9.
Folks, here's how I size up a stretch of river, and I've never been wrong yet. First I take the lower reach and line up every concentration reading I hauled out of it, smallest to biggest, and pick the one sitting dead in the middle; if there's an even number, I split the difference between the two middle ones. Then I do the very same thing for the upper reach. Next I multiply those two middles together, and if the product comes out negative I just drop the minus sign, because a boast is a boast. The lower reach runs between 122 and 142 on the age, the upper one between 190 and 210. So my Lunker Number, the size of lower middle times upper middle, 22.8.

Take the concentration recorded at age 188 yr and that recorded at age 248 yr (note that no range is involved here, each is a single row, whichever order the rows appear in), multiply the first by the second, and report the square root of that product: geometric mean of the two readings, 5.18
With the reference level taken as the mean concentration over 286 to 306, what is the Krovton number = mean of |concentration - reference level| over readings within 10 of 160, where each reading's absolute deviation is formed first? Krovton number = 0.33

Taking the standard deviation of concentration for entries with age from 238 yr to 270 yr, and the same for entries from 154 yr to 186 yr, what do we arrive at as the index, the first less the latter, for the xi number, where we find -0.011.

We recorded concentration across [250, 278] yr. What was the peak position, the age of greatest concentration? 260 yr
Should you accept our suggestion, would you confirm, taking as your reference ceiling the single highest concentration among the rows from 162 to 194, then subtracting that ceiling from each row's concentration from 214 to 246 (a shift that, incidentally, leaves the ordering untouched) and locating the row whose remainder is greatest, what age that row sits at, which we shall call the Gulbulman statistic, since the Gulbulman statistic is 228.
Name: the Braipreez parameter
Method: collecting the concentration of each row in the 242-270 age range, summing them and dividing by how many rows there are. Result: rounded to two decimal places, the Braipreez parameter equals 5.18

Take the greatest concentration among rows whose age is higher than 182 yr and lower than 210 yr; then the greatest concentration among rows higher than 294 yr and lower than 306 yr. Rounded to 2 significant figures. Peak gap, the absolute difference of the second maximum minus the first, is 0.67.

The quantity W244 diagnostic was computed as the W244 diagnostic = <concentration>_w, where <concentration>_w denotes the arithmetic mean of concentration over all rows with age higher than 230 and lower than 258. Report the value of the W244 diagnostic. 5.07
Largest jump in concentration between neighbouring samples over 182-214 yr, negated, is -0.30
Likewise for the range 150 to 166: -0.16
